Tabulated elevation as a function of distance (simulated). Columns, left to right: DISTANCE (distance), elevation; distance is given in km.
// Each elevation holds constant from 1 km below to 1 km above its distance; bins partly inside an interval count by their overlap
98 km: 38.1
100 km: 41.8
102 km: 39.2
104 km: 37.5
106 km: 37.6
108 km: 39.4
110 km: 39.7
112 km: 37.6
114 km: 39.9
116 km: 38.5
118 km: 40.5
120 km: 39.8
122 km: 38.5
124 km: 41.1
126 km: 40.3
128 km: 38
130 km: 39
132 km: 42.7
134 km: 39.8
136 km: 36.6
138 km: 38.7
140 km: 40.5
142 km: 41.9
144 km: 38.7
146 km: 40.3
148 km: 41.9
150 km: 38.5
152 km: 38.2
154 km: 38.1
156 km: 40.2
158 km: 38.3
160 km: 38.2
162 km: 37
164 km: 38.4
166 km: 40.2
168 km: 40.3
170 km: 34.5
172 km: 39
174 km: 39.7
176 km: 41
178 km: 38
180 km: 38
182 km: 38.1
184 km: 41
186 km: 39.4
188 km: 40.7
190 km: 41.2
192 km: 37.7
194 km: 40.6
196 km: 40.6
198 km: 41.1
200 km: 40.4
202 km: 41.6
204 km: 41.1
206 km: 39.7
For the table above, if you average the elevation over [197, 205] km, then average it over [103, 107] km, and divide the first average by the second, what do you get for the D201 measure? 1.09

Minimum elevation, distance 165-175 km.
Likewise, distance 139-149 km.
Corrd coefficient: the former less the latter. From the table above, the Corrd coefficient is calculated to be -4.2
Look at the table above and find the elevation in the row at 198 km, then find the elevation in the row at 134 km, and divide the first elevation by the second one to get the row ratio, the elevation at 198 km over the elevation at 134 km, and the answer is 1.03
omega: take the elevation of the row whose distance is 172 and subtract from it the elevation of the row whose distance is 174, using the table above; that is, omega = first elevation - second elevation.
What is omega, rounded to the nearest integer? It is -1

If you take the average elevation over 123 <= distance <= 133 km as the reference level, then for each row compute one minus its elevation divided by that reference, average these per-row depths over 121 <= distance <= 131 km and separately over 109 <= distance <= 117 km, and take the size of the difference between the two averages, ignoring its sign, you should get 0.01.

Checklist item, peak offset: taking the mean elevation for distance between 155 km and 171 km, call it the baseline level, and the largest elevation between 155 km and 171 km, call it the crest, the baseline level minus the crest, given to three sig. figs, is -1.91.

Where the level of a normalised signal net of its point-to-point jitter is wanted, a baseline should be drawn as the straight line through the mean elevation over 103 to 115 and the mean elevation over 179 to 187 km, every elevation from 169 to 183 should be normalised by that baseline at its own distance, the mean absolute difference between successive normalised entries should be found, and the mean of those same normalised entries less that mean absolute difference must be 0.94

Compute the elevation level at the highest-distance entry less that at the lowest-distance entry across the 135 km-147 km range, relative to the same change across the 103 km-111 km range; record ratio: 1.7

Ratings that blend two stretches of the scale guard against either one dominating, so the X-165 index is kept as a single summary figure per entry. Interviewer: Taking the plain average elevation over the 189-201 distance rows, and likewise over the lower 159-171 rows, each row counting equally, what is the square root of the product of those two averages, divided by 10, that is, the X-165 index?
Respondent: 3.92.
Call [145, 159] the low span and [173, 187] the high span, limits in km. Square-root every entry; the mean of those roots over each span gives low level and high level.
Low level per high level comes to 1.00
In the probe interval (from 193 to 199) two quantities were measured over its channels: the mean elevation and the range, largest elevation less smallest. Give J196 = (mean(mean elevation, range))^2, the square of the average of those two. 426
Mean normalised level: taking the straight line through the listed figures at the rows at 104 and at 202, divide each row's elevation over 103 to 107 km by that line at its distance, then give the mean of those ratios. 1.00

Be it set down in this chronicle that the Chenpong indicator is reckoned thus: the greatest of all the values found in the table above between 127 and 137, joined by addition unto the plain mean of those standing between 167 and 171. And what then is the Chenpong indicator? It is 80.1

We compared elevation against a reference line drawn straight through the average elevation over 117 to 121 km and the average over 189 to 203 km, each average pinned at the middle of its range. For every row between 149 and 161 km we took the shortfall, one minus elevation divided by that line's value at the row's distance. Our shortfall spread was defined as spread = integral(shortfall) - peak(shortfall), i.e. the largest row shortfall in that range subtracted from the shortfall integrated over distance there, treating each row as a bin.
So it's 0.45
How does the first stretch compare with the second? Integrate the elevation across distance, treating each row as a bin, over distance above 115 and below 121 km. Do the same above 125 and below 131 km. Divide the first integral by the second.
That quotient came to 1.01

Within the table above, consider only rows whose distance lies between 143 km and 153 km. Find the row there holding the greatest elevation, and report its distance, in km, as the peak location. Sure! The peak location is 148 km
